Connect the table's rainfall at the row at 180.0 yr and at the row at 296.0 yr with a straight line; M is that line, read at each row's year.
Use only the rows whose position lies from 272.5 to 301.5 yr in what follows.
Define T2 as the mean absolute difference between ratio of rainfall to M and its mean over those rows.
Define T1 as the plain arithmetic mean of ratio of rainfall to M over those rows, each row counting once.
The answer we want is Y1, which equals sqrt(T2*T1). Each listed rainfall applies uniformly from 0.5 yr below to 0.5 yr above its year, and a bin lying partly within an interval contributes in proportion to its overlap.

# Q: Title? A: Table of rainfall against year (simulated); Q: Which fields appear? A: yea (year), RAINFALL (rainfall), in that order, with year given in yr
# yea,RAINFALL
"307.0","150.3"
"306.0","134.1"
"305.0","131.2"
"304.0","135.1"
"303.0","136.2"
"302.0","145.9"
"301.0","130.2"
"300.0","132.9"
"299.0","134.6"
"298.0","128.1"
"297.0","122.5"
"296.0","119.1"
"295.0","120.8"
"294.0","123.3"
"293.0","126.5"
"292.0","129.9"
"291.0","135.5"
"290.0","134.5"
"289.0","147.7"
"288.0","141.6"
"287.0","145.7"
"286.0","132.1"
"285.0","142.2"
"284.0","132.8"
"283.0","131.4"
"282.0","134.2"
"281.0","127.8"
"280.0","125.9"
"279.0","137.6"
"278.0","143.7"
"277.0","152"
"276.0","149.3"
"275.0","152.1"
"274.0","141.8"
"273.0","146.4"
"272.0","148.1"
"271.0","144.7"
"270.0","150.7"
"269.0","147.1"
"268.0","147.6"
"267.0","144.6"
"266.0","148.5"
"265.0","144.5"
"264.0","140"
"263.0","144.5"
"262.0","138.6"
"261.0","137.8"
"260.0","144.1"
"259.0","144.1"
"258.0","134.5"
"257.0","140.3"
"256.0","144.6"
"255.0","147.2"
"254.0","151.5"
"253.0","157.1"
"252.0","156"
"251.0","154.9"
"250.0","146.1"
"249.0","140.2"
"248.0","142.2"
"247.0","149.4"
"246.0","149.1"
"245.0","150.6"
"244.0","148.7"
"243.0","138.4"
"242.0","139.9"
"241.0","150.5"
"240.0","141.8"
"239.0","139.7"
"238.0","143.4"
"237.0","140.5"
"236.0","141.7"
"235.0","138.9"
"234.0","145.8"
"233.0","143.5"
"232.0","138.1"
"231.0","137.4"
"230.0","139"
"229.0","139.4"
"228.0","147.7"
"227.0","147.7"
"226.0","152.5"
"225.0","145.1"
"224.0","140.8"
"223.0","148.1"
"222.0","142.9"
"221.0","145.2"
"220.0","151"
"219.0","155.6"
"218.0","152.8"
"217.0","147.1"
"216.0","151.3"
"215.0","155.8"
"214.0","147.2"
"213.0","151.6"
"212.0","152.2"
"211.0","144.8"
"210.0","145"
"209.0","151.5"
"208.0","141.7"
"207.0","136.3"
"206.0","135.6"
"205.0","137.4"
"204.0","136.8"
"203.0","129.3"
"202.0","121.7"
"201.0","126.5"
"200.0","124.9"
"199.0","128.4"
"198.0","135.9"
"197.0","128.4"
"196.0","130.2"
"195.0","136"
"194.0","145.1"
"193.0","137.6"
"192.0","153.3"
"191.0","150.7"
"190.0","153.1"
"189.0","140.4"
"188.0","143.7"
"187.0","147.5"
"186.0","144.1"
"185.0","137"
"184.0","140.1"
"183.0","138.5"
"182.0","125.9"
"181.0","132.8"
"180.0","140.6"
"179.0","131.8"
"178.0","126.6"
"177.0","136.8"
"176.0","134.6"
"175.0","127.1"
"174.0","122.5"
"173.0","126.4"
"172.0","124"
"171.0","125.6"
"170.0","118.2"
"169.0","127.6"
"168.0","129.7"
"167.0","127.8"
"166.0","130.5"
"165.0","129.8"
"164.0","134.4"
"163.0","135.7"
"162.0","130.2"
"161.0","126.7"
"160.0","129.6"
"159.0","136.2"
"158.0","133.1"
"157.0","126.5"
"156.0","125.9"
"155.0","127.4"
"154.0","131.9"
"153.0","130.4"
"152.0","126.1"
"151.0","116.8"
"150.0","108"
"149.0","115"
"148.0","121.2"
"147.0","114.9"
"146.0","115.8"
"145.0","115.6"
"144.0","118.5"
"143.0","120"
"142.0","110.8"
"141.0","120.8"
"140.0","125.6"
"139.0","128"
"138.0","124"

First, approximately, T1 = 1.12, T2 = 0.06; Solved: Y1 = 0.25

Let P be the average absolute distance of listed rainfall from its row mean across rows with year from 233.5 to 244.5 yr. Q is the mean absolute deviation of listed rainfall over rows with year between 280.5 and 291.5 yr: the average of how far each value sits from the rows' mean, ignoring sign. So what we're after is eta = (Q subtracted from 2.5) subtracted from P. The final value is 6.1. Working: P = 3.2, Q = 5.4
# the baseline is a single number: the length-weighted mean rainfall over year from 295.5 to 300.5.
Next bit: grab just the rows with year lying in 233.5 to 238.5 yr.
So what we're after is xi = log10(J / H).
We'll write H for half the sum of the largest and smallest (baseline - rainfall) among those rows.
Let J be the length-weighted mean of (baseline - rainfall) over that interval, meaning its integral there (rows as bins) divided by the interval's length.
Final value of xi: -0.009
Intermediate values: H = -14.9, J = -14.6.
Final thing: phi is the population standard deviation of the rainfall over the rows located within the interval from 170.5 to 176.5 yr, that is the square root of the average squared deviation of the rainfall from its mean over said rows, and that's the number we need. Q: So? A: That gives 3.8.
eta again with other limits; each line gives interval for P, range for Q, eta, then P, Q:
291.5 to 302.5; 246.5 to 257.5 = 8.2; 5.6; 5.1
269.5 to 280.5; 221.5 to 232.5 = 7.2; 5.5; 4.3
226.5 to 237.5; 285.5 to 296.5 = 8.5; 3.2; 7.8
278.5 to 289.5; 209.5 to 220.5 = 6.8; 6.1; 3.2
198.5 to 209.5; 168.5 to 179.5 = 8.2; 6.8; 3.9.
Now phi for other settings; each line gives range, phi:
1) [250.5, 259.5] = 7.3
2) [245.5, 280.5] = 6.2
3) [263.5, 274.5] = 3.0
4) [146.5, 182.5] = 6.7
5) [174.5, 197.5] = 8.0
